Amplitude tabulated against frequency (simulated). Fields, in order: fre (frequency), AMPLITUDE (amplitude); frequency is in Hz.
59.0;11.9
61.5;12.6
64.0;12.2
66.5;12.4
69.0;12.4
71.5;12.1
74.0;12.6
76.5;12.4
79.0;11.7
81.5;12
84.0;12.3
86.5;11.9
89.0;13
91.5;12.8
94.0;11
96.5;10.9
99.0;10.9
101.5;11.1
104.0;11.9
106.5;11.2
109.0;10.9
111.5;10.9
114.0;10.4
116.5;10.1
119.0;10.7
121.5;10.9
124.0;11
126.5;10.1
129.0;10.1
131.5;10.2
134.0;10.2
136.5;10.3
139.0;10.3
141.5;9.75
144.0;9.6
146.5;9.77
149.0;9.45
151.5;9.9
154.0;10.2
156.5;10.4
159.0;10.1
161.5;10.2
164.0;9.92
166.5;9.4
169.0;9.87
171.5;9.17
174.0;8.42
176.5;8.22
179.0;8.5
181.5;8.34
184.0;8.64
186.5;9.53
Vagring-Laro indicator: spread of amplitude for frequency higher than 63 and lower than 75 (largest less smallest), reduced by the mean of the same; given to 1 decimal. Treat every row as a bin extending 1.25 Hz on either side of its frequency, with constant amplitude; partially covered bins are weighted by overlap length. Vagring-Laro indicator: -11.8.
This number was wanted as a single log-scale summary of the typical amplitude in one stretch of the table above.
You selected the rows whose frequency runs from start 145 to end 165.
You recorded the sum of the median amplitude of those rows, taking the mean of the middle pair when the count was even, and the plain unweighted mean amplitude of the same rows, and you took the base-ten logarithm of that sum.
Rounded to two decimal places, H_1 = 1.30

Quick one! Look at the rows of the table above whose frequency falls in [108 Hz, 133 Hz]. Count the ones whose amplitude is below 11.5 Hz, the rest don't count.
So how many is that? 10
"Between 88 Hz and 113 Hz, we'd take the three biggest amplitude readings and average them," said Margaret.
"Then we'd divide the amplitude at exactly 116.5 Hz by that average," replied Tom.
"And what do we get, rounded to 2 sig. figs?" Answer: 0.80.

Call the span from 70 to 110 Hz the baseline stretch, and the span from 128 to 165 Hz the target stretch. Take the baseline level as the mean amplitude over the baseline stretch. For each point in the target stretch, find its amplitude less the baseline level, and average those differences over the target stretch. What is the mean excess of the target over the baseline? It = -1.8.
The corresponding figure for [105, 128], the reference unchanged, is -1.1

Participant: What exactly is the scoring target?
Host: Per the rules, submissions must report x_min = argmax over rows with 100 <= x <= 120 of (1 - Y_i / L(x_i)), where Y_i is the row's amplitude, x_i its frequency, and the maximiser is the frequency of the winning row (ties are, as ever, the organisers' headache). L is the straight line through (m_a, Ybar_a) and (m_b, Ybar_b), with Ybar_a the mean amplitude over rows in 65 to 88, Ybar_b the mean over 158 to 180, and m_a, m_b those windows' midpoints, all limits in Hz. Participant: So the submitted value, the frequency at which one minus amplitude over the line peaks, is 116.5 Hz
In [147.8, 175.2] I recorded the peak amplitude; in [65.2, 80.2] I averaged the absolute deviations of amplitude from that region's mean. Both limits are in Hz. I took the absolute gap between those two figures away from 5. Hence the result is -5.16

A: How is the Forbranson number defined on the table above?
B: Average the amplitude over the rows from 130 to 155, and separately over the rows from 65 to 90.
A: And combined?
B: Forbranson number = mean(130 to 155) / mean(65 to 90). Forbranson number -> 0.81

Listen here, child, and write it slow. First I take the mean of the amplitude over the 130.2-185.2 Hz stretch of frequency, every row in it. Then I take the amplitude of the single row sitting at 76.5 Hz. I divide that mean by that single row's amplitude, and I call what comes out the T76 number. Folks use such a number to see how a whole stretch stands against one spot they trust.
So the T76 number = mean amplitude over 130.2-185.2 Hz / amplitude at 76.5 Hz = 0.773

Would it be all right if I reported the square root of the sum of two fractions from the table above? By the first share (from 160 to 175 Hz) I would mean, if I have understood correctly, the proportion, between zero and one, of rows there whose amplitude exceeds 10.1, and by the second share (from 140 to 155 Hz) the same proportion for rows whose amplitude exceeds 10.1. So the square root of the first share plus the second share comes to 0.6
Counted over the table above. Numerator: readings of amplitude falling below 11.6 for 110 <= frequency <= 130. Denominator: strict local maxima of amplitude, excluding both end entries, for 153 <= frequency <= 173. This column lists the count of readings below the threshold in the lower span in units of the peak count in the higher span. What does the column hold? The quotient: 2.7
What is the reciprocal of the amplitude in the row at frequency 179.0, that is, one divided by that 0.118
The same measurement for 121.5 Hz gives 0.092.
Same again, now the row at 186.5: 0.105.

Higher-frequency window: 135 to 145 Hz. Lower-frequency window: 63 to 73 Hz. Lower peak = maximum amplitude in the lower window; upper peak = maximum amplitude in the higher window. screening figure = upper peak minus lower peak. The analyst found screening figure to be -2.1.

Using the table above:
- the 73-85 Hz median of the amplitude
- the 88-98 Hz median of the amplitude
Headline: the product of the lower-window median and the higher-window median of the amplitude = 146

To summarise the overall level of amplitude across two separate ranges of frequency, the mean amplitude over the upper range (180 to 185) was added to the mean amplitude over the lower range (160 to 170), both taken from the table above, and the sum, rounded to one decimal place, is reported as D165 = 18.3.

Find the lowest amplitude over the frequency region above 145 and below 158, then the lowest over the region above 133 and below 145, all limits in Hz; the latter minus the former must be 0.15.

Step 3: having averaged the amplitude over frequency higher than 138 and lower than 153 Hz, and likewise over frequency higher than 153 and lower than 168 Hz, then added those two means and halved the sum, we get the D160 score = 9.9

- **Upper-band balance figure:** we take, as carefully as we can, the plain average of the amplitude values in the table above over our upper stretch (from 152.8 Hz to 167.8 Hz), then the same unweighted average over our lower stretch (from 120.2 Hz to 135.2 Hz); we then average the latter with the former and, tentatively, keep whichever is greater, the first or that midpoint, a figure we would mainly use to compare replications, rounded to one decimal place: 10.2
